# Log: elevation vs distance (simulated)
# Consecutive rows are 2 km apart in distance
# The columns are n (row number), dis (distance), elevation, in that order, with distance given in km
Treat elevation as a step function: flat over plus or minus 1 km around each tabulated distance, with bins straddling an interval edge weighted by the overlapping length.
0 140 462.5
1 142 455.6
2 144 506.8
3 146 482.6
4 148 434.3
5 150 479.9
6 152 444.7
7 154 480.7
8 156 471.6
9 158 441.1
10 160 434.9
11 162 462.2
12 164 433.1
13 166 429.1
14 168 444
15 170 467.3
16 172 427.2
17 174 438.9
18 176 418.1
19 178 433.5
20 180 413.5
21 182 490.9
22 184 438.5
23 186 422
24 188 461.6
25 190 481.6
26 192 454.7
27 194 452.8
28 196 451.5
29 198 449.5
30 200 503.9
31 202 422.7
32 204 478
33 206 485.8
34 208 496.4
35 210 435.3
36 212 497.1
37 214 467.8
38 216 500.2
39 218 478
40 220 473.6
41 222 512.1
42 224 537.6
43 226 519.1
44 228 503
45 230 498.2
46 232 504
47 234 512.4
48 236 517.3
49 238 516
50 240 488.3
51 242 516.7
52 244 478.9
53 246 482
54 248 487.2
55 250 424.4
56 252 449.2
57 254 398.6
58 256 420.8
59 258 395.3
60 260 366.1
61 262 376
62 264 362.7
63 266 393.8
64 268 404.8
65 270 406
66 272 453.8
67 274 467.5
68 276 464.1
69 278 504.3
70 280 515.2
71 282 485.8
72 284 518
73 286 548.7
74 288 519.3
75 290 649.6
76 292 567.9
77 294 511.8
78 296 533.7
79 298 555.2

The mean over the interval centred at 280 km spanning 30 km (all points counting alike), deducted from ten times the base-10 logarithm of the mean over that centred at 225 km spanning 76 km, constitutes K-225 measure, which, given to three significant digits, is -467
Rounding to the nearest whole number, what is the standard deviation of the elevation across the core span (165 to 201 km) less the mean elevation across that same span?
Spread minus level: -424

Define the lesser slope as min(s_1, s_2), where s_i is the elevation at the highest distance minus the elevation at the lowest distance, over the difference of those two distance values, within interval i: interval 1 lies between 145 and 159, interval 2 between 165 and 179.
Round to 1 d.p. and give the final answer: -3.5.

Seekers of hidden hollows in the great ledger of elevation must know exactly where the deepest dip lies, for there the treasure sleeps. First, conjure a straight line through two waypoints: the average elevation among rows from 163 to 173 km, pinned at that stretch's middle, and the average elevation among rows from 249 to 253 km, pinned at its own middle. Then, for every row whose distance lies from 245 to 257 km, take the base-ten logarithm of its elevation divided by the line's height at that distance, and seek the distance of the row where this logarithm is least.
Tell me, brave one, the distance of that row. 254 km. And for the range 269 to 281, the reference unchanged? 270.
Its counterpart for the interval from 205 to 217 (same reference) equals 210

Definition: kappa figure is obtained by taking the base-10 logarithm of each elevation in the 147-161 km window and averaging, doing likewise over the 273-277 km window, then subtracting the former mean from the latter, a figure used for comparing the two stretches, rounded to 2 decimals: 0.01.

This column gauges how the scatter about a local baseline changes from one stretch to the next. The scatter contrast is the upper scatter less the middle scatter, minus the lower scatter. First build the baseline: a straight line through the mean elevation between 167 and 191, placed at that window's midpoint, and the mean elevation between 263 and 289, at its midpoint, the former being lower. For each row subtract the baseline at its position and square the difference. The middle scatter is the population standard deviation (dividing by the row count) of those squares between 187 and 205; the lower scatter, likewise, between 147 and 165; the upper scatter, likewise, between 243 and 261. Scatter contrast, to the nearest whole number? 1149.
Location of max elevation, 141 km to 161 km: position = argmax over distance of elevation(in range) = 144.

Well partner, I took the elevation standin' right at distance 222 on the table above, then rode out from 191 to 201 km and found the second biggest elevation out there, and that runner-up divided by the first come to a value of 0.89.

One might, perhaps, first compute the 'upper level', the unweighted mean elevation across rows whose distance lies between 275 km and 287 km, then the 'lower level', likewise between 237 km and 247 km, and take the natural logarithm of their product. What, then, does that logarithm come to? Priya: 12.43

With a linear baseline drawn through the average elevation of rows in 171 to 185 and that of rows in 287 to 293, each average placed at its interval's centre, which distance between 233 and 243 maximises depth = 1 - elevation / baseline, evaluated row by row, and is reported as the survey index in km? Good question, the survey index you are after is 240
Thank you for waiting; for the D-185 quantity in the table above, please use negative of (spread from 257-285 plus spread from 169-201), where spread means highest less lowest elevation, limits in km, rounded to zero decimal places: -246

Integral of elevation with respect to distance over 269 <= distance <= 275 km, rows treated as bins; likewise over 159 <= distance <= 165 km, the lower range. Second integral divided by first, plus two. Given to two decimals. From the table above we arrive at 3.00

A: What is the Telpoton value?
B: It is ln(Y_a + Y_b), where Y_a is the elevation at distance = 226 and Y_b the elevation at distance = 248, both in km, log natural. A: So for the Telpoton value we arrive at 6.91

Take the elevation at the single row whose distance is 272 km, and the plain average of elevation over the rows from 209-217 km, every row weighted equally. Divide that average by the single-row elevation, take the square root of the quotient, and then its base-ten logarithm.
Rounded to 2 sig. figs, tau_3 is 0.010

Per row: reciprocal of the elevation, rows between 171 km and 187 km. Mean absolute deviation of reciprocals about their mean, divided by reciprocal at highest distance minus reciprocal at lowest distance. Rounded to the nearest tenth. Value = 2.7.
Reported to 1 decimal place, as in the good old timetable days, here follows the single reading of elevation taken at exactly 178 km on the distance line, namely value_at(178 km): 433.5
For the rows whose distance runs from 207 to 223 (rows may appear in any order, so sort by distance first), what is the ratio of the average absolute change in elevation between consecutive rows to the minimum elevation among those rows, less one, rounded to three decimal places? -0.918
